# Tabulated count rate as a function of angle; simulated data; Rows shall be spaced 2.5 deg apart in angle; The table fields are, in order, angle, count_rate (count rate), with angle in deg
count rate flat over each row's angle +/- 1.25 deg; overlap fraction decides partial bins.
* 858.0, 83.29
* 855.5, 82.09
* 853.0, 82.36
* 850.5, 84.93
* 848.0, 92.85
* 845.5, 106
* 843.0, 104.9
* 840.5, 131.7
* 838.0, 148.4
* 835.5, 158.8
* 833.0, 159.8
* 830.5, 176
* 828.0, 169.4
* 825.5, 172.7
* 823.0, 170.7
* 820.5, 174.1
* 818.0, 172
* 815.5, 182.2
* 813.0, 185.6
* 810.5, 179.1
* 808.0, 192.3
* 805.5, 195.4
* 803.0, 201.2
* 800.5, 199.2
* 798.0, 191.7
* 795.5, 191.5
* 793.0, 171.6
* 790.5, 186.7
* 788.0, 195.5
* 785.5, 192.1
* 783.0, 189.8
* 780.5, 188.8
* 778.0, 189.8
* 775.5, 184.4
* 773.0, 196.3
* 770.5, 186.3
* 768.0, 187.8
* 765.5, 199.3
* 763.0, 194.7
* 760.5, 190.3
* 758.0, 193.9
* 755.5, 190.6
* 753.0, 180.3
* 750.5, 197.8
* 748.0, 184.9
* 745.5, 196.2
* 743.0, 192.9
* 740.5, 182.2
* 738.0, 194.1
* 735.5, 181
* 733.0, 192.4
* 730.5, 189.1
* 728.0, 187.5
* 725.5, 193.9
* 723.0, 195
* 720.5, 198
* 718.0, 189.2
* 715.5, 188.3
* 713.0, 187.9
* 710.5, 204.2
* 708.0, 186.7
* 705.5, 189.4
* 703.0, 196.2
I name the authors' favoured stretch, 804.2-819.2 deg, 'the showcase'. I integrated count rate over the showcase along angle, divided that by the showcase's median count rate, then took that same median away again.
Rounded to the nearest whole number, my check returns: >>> -169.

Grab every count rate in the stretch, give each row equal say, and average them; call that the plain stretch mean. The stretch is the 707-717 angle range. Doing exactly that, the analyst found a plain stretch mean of 192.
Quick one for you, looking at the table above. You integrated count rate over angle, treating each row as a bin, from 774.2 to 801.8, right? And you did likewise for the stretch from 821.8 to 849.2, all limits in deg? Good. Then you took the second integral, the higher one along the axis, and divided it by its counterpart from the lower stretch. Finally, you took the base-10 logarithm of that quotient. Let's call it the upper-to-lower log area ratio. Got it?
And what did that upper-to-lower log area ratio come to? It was -0.12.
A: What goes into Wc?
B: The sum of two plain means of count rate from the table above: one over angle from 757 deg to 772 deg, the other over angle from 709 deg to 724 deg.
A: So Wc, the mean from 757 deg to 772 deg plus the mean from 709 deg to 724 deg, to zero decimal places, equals 386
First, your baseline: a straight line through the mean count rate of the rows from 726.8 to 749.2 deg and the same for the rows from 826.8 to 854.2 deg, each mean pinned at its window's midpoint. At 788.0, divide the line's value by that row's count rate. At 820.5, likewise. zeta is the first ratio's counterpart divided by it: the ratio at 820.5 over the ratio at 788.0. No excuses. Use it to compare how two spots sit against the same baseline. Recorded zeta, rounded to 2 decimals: 0.99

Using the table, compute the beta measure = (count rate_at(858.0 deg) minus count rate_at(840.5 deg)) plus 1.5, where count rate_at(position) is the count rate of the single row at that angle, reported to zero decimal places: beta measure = -47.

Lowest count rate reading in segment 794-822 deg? 172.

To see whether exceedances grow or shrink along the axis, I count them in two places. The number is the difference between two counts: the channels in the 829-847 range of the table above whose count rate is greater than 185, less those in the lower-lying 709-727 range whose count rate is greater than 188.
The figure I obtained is -6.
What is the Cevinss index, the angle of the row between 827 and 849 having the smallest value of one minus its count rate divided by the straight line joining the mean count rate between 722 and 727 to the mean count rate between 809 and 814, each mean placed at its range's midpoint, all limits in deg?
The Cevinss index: 830.5 deg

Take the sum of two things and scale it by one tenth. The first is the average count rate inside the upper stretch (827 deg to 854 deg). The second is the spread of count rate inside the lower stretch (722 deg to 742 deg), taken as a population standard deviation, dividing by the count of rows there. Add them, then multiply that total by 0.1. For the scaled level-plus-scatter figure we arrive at 13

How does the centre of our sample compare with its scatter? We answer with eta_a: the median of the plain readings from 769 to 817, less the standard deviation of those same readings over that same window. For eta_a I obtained 183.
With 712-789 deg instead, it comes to 185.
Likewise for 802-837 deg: 163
